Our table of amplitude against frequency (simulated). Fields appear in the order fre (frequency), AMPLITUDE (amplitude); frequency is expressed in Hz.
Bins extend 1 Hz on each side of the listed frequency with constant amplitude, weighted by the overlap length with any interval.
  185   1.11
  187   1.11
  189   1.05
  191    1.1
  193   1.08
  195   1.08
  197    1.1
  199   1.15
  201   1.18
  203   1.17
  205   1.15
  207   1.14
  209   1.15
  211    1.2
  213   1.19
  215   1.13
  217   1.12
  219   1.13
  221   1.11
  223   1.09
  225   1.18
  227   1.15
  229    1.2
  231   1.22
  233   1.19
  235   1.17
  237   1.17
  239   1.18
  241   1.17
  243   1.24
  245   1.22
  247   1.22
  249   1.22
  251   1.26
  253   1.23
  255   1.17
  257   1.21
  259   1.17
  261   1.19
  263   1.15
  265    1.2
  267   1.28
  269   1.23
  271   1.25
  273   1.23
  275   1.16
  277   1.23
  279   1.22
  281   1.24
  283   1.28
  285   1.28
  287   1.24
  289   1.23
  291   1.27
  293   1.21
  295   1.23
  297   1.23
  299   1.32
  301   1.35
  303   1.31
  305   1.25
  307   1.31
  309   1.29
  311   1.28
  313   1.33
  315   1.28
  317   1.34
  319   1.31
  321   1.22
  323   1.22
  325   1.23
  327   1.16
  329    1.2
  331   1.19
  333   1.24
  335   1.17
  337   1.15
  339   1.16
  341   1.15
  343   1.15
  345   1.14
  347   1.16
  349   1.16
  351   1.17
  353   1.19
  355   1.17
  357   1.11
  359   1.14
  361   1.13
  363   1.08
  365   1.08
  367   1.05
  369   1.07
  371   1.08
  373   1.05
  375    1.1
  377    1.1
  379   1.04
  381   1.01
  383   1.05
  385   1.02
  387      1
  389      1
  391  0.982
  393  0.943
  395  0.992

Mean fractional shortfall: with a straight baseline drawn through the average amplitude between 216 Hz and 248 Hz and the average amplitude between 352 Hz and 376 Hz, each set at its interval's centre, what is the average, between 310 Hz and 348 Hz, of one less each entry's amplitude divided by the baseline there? -0.082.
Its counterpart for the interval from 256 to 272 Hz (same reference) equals -0.047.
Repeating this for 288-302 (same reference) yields -0.108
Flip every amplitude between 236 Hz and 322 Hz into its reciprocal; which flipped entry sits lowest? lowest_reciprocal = 0.741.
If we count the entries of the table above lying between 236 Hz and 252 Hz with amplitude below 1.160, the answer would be 0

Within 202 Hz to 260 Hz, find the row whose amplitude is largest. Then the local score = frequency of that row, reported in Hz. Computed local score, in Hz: 251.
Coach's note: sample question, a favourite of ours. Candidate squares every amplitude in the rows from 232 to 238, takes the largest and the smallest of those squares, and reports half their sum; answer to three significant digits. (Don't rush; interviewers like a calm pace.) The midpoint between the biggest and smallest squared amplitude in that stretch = 1.39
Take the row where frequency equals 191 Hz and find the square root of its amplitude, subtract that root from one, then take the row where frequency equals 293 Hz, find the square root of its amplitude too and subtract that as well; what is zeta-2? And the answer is -1.15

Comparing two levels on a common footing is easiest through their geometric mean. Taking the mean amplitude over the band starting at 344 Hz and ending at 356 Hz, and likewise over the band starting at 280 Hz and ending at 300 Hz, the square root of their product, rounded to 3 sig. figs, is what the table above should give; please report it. 1.21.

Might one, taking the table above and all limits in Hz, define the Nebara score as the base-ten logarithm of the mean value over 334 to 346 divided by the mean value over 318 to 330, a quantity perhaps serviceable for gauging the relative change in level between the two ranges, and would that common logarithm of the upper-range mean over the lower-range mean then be -0.026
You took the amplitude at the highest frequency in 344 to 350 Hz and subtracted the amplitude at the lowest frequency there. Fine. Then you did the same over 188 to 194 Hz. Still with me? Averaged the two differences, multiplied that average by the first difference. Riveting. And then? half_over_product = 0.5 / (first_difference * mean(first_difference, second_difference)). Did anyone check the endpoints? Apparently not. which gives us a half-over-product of 1000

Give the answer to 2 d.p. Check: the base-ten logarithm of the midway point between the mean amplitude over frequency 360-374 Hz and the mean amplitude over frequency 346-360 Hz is 0.05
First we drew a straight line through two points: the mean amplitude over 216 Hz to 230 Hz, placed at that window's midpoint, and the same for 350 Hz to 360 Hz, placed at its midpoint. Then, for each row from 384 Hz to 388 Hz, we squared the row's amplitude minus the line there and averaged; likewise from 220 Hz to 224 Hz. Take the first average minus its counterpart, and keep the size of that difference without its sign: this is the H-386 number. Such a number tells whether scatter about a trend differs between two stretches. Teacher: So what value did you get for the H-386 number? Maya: 0.0208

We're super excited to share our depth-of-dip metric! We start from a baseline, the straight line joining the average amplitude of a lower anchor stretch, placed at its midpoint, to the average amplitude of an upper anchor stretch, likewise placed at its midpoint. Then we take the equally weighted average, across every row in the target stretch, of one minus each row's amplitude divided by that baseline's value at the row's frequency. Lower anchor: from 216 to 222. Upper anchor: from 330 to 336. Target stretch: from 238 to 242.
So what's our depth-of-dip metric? -0.035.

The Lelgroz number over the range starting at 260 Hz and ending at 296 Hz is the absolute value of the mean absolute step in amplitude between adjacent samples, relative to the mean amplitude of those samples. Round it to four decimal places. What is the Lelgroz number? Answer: 0.0306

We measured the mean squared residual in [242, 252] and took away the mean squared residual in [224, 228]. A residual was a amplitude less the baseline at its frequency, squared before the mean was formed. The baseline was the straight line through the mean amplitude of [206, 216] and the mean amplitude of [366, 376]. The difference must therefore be 0.008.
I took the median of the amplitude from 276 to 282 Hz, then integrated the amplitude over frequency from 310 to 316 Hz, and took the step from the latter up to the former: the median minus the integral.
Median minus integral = -6.55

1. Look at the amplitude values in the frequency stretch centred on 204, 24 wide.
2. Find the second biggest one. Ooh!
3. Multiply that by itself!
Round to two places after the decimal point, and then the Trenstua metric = 1.42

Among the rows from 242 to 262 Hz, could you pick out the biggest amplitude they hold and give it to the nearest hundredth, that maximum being 1.26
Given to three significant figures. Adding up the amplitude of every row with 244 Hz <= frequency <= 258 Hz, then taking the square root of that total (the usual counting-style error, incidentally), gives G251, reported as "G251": 2.92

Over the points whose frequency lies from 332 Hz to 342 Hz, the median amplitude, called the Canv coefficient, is 1.16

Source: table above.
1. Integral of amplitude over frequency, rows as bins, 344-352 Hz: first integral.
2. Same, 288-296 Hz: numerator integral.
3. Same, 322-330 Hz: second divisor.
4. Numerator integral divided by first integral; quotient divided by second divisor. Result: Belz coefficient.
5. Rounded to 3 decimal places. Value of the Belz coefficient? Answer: 0.111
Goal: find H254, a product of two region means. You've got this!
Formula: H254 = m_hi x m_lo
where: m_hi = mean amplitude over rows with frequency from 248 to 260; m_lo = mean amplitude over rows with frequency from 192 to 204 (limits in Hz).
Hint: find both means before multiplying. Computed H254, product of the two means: 1.36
